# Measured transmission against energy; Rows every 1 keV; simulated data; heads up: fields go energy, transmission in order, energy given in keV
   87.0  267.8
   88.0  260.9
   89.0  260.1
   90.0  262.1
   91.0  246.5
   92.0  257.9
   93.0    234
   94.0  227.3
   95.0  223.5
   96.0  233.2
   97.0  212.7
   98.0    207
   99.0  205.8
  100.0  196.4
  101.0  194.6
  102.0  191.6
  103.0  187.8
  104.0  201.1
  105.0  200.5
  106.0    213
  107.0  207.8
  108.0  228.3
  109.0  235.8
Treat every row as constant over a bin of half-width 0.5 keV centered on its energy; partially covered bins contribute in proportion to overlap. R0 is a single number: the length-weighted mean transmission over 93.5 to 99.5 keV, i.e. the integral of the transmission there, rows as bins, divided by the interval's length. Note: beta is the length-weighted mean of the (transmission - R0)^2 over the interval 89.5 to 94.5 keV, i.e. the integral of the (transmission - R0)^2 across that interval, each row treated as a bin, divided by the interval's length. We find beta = 925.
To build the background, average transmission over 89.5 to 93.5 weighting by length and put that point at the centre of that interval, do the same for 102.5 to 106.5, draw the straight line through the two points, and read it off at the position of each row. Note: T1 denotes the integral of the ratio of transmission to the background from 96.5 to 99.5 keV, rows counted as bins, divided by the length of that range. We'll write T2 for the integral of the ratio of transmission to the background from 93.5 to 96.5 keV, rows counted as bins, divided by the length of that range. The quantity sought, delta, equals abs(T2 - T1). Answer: 0.04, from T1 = 0.93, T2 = 0.96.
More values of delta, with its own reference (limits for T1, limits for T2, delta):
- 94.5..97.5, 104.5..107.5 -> 0.11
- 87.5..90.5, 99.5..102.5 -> 0.10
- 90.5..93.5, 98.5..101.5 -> 0.08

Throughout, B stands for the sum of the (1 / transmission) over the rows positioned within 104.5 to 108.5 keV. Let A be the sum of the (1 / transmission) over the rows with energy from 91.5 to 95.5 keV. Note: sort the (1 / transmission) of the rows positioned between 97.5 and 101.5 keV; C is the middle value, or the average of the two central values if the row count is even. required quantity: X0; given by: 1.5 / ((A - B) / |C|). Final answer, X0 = -4.0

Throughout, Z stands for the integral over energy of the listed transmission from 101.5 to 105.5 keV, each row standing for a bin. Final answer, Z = 781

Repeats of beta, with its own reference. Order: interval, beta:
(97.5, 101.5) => 330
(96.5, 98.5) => 79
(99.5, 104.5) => 594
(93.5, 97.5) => 91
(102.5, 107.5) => 335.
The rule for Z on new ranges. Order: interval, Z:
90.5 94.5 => 966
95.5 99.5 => 859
